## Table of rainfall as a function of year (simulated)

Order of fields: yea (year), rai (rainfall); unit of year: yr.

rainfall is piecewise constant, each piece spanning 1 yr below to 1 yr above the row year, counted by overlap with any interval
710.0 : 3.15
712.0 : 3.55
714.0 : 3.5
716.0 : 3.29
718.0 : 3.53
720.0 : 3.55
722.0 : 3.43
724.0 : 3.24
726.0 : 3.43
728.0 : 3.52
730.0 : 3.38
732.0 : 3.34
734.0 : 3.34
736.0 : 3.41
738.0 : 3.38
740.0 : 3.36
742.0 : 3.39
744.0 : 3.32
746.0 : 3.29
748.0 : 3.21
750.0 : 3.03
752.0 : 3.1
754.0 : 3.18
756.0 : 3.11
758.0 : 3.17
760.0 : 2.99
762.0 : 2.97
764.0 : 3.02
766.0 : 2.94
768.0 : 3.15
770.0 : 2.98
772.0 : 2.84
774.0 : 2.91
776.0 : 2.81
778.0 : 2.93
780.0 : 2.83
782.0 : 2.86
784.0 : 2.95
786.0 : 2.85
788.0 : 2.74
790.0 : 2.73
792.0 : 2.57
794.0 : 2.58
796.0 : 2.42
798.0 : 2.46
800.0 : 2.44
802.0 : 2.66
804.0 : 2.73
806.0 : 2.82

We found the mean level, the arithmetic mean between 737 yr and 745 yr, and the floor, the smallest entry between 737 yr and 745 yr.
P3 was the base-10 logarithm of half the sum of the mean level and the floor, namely 0.52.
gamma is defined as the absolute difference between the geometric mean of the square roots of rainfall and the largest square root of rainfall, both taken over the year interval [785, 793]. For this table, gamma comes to 0.039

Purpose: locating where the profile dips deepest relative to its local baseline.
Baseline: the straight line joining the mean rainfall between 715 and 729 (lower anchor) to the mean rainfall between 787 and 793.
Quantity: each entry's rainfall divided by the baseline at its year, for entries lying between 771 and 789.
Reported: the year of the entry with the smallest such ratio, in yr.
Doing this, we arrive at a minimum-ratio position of 772.0 yr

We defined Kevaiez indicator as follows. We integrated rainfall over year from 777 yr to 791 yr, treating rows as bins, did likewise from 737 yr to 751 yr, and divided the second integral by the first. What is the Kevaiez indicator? 1.155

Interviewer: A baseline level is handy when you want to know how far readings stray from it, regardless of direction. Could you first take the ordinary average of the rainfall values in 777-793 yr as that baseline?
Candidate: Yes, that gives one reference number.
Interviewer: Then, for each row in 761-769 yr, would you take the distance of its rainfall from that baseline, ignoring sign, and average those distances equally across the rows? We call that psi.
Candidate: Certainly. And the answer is 0.21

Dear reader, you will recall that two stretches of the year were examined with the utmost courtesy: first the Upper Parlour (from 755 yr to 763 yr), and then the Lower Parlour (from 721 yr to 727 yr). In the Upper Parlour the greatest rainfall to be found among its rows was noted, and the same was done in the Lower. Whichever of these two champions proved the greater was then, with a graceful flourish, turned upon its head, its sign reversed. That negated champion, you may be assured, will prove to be -3.43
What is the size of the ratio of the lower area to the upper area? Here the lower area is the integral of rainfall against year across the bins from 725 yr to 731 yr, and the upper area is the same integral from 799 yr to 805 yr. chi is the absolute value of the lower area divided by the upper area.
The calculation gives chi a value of 1.32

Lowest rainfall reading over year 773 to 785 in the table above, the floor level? 2.81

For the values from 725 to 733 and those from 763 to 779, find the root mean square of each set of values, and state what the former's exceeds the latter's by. 0.47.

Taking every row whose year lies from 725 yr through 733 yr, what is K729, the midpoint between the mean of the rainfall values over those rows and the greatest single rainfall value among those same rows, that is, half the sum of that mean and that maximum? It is 3.47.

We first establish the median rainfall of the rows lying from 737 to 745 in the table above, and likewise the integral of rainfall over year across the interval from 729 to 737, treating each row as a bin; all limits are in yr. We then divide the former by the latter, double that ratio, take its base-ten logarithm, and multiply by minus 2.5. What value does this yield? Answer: 1.50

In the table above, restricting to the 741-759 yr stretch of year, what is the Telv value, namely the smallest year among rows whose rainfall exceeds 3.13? 742.0 yr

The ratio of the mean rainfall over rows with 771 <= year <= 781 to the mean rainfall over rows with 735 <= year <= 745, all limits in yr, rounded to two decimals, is 0.85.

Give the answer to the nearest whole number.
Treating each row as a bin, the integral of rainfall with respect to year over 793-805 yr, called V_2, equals 31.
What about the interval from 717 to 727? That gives 34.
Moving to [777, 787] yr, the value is 29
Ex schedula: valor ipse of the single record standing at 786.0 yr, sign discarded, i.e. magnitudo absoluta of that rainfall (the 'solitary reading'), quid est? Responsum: 2.85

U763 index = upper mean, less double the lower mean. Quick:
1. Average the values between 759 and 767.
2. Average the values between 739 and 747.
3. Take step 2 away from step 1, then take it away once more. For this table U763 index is -3.70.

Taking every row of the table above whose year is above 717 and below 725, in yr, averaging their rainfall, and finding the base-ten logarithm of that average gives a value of 0.54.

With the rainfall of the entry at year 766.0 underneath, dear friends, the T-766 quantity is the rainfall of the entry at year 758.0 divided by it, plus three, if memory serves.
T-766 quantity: 4.08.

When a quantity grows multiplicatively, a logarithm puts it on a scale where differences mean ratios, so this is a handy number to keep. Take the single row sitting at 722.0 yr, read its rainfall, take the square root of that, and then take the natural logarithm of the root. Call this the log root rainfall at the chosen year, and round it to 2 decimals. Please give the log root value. 0.62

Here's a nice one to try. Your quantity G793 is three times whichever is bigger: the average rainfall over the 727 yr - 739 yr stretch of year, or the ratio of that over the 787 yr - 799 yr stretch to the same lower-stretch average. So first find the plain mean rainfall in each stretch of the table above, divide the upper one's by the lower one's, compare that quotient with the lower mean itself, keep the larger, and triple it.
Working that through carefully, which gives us 10.2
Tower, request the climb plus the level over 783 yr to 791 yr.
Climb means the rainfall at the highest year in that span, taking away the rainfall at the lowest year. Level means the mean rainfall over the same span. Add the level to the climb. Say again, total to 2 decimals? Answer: 2.60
